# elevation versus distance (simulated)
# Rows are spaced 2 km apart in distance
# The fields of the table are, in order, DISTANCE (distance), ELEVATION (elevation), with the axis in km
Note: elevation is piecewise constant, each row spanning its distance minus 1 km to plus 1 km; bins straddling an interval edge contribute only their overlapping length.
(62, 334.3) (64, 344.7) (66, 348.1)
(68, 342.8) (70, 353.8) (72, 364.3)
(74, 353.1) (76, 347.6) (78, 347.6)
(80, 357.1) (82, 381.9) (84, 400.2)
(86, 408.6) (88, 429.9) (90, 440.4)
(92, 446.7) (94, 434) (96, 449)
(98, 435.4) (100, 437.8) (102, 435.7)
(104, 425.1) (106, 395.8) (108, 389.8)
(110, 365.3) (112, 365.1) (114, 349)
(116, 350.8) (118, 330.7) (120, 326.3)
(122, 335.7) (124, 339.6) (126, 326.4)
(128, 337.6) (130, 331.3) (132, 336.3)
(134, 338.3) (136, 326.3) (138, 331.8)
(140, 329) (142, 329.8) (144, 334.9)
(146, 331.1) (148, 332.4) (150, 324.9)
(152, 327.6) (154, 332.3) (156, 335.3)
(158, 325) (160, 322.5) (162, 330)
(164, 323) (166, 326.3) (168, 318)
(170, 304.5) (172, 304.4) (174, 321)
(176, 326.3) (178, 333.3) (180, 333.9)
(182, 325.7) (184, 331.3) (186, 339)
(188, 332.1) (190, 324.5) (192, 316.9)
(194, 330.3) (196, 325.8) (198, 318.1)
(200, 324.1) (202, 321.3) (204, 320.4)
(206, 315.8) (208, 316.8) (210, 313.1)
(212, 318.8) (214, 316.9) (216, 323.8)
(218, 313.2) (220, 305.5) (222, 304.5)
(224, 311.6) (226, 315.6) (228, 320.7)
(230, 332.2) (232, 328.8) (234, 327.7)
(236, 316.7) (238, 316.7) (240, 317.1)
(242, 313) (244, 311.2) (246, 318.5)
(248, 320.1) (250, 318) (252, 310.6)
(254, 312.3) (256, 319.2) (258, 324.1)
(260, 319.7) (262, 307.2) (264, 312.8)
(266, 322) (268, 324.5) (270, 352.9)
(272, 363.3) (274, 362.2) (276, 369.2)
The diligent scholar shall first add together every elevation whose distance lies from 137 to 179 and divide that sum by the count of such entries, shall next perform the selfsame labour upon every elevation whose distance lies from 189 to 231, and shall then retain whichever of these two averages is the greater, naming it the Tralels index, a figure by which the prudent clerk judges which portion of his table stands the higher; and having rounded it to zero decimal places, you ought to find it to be 326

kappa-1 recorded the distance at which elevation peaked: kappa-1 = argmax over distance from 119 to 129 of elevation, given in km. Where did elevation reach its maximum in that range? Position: 124 km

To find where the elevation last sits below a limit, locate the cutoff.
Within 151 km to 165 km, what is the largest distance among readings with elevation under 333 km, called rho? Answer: 164 km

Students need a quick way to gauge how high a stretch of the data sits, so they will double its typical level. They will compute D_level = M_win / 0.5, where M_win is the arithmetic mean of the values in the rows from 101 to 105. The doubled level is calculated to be 861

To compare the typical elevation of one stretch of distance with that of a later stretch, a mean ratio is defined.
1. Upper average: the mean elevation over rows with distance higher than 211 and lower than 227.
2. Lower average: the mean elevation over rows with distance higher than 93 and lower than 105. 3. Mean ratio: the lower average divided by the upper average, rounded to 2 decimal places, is 1.39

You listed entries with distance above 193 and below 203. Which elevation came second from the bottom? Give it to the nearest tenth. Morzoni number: 321.3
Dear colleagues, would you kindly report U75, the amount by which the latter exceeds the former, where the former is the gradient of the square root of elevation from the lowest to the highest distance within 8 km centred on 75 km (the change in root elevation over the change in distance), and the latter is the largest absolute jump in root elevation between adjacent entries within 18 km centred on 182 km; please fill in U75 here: 0.30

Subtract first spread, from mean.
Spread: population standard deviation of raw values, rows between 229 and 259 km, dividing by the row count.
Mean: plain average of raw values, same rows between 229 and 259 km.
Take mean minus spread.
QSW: 313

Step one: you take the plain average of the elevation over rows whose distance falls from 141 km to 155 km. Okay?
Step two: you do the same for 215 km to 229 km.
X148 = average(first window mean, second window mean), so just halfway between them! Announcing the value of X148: 322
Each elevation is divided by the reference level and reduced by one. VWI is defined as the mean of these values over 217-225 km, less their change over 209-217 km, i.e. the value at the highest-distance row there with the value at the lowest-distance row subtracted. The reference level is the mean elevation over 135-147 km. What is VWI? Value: -0.10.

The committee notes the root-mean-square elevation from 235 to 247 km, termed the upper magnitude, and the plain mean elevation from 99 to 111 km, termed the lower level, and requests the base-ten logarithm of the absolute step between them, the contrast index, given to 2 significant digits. 2.0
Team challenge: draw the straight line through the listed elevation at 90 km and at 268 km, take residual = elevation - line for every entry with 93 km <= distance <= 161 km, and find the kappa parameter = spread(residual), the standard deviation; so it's 31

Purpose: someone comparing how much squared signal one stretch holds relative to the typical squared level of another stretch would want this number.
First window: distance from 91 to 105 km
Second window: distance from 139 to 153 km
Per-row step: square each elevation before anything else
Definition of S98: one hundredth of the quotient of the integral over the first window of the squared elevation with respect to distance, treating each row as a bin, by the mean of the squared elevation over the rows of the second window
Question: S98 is 0.246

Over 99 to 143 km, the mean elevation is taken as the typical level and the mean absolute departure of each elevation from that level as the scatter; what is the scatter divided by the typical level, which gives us 0.0822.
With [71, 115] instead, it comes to 0.0829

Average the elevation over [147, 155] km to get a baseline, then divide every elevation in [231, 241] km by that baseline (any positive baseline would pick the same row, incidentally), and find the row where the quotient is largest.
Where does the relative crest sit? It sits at 232 km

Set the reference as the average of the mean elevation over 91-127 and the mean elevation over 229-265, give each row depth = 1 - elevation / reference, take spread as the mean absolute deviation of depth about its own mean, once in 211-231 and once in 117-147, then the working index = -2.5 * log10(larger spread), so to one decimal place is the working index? 4.4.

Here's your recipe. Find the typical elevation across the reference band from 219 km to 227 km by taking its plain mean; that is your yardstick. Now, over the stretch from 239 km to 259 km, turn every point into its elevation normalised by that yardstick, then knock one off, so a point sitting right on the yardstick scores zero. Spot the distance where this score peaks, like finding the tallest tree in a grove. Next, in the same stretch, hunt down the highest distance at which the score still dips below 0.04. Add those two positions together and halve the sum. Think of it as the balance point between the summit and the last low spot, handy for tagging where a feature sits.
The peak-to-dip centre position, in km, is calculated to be 257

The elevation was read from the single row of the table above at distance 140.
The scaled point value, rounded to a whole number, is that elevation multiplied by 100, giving 32900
